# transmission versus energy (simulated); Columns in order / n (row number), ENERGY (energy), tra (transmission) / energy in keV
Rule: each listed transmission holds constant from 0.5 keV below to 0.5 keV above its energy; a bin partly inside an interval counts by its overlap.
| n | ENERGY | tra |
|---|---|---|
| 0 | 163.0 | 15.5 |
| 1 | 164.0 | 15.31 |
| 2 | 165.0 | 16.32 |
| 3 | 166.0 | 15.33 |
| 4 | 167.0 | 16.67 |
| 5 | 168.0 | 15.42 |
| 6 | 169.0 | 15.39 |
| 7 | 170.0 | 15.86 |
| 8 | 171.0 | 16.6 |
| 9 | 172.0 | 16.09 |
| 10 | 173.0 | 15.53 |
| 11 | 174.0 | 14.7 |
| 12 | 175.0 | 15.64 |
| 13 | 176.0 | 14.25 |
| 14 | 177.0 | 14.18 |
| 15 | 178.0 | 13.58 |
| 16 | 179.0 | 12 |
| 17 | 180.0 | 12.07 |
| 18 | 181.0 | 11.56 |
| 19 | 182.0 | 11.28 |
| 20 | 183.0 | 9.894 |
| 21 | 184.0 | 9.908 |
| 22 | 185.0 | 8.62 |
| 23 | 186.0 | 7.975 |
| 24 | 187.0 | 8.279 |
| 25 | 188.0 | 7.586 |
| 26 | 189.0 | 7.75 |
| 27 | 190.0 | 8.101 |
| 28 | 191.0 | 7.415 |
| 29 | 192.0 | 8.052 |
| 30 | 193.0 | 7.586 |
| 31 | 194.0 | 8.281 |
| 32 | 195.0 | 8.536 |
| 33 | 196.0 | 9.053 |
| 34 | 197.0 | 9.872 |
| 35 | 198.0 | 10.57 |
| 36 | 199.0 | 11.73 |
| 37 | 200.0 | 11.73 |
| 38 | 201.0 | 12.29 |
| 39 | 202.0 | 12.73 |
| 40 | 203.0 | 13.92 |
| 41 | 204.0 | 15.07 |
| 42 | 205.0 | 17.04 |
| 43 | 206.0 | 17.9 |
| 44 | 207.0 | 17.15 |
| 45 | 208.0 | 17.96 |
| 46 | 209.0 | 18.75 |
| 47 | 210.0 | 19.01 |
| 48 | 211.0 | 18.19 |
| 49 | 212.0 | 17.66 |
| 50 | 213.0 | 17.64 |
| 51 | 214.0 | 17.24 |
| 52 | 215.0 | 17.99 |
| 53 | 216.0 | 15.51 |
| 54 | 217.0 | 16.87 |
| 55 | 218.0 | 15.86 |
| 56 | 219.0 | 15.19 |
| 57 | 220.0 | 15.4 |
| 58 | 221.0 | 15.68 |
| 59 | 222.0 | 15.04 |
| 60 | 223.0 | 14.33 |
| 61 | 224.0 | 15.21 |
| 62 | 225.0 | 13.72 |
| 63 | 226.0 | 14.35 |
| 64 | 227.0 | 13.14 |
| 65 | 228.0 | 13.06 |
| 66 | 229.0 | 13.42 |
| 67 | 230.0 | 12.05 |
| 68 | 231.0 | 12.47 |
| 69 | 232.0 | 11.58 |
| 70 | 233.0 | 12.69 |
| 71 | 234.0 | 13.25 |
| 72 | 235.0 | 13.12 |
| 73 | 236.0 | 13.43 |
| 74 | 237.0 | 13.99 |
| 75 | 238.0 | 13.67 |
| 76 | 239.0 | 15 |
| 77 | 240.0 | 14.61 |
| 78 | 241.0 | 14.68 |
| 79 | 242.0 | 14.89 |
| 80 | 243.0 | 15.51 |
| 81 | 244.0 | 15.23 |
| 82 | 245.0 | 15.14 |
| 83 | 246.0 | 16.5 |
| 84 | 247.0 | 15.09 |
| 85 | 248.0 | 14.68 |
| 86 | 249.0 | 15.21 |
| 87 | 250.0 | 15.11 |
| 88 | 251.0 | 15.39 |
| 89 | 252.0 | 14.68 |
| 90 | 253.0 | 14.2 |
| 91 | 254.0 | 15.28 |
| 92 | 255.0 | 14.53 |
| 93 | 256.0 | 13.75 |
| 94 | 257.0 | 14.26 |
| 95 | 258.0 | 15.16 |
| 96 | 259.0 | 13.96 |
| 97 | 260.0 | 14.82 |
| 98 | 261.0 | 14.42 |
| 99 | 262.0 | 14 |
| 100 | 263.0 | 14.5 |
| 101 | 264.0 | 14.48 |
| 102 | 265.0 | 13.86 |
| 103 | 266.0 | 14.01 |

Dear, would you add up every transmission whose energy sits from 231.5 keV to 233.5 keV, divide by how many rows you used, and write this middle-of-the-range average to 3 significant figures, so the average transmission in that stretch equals 12.1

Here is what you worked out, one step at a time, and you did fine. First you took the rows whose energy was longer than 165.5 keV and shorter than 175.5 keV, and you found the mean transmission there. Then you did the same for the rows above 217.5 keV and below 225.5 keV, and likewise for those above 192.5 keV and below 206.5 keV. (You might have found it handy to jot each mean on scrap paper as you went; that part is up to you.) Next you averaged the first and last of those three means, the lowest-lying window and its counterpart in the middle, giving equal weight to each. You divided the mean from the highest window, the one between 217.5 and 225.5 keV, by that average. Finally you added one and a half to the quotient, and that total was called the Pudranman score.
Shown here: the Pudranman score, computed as 2.59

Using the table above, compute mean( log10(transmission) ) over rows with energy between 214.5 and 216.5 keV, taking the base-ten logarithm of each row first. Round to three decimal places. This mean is 1.223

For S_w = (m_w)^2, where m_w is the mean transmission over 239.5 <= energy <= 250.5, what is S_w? 230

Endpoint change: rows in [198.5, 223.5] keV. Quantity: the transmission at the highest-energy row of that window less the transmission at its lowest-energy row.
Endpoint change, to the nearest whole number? 3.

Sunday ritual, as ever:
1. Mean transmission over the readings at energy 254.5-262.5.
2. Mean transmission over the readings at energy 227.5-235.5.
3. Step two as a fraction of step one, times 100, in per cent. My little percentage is 88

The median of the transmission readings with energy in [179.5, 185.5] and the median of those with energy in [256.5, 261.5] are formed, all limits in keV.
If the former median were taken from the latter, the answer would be 4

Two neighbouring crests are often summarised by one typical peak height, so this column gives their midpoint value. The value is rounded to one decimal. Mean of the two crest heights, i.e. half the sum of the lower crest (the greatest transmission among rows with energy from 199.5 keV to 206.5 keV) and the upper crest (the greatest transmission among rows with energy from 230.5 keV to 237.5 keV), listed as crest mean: 15.9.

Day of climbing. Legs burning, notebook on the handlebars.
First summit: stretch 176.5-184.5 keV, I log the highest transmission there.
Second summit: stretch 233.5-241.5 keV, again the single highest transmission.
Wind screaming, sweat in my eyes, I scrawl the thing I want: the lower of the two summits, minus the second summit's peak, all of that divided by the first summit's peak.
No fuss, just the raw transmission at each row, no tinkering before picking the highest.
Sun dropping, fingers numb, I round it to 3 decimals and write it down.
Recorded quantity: -0.058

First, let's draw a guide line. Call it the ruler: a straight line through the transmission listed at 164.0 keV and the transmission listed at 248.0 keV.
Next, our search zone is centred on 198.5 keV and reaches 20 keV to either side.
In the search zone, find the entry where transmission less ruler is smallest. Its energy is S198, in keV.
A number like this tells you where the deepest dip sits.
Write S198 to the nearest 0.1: 191.0 keV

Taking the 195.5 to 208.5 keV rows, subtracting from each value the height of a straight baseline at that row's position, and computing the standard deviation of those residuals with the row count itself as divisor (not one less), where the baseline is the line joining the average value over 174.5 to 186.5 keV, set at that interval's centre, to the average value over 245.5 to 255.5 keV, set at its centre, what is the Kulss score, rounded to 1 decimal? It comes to 2.8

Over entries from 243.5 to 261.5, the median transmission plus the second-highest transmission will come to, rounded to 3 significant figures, 30.3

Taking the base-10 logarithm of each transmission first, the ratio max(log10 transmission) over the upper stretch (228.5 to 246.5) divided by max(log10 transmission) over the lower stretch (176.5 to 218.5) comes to 0.95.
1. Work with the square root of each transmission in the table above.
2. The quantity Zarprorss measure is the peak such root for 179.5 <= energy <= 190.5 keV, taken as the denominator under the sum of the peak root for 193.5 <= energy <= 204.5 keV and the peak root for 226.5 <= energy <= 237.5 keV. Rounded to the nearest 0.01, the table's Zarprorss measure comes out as 2.19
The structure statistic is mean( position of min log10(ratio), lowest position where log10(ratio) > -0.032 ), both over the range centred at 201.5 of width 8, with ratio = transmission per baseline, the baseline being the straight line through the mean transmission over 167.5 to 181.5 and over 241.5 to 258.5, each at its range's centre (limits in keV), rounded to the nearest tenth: 200.5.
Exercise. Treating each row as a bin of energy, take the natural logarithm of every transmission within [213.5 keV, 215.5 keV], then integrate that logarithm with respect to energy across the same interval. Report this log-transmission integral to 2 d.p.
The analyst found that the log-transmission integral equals 5.74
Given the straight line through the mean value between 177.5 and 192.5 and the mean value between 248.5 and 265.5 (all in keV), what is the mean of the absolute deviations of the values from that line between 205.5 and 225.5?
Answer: 4.9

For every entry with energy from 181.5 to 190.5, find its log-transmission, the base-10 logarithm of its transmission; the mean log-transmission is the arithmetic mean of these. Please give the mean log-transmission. 0.94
